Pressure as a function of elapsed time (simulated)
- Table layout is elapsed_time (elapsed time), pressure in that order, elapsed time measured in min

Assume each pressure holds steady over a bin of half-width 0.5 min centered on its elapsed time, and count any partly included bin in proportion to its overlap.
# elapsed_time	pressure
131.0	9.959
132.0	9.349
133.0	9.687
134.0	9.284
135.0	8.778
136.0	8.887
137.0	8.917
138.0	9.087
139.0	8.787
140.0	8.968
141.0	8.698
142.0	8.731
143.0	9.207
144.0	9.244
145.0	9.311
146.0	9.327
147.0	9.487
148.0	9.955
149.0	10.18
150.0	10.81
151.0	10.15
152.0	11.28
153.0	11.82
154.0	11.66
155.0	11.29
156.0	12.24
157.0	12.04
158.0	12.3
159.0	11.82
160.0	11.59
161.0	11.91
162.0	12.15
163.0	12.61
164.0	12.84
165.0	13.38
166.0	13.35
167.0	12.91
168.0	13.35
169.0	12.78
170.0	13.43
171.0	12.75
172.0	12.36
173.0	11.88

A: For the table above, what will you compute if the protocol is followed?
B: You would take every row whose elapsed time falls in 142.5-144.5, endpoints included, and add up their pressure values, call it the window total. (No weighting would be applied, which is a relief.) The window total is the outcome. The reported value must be 18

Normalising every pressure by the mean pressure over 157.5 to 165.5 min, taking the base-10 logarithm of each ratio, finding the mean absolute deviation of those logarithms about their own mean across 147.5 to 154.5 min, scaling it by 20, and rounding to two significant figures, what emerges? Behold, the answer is 0.51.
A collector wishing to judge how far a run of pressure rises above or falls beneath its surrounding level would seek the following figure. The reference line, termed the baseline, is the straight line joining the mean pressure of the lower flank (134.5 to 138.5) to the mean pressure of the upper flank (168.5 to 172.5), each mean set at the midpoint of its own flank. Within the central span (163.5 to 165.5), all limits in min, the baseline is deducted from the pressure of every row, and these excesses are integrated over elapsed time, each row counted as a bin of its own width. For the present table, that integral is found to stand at 1.9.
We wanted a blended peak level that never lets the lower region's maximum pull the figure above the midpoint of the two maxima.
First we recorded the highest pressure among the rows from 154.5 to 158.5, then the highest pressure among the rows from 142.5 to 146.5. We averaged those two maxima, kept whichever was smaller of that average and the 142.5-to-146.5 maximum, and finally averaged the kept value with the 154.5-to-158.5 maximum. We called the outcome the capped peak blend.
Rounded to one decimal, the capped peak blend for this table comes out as 10.8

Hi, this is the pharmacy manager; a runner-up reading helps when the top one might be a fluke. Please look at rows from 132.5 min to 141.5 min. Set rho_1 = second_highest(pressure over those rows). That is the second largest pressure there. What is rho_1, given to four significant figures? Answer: 9.284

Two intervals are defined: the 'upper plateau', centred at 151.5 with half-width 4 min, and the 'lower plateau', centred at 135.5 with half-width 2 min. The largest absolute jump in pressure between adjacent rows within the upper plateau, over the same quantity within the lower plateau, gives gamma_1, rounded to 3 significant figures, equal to 2.23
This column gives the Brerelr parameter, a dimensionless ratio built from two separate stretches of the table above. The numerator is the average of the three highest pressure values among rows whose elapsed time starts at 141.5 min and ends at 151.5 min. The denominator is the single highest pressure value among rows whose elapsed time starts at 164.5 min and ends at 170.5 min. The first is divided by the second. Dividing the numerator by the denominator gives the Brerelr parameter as 0.77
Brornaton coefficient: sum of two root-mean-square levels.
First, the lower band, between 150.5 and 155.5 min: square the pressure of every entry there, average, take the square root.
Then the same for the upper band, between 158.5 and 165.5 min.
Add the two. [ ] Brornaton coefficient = 24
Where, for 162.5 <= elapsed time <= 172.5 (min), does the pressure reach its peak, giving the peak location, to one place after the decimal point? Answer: 170.0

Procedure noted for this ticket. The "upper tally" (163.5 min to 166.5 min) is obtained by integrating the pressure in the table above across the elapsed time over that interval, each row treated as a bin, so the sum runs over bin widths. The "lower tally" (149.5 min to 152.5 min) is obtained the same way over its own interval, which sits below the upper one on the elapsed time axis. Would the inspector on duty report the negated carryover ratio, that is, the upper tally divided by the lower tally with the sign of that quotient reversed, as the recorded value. -1.2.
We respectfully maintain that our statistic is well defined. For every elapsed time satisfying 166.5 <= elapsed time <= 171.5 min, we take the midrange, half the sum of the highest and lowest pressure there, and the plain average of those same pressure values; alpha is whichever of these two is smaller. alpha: 13.0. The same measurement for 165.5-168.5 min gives 13.1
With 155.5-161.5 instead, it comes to 11.9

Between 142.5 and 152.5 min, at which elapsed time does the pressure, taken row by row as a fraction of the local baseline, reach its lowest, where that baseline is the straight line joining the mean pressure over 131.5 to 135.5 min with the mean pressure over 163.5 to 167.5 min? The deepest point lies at 146.0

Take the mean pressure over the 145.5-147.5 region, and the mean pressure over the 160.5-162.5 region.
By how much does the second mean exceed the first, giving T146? 2.6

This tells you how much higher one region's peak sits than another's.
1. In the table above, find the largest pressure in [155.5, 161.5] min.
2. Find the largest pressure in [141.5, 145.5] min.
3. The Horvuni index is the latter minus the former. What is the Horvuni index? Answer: -3.0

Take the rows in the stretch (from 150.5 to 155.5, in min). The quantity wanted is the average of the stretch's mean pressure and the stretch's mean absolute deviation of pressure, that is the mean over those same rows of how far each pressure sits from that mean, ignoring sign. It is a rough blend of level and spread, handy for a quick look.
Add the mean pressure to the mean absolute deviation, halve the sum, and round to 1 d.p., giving 5.8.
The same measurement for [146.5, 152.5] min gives 5.4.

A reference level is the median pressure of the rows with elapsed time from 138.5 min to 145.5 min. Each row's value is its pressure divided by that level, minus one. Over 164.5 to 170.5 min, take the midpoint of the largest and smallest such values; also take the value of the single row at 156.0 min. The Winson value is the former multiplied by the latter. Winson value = 0.168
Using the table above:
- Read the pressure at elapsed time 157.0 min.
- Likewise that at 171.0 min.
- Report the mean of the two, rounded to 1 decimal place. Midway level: 12.4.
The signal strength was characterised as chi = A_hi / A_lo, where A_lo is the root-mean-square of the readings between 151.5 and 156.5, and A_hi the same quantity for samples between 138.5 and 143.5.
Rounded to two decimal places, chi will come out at 0.76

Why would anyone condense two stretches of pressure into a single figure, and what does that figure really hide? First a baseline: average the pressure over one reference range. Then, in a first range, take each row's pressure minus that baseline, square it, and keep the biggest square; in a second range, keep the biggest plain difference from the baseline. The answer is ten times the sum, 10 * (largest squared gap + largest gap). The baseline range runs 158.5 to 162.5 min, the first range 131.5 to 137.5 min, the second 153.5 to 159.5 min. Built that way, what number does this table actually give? 100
